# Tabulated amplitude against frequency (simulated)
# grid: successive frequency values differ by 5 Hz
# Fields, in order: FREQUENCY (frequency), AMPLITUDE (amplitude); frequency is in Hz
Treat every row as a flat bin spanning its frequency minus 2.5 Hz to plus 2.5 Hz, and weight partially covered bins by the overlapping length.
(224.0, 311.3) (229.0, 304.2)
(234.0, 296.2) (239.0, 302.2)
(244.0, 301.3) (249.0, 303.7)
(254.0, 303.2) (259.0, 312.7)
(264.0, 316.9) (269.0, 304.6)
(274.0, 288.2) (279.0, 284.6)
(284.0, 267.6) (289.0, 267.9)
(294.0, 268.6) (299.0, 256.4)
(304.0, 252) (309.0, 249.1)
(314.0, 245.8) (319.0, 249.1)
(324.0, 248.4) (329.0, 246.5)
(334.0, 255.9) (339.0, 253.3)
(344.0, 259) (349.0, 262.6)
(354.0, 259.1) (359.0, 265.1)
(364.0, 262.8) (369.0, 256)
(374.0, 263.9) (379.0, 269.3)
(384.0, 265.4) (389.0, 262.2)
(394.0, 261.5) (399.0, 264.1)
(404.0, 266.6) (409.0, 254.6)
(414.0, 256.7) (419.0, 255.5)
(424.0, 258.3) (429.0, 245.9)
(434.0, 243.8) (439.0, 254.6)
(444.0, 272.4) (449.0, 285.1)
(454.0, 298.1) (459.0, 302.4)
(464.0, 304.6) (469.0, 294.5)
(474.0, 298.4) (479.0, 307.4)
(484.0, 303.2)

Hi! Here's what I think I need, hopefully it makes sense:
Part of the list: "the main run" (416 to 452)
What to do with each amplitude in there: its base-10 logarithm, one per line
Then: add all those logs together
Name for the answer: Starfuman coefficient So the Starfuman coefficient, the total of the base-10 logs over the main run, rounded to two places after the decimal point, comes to 16.89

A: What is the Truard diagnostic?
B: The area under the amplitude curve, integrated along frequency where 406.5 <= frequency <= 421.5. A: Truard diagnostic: 3834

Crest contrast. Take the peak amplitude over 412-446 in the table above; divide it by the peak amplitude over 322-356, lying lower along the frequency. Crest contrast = 1.04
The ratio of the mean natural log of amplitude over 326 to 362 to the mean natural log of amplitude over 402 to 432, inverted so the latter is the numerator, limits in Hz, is 1.00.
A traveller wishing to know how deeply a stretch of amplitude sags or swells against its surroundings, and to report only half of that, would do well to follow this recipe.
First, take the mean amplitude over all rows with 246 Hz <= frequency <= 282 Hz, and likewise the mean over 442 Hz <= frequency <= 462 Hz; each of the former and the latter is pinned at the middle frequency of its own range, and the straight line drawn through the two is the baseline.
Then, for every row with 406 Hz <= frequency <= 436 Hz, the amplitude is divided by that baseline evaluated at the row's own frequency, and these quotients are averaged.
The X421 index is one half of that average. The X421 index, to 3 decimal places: 0.433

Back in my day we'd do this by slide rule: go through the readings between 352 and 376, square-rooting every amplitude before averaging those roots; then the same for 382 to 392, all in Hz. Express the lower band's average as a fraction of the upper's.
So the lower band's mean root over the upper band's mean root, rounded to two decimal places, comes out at 1.00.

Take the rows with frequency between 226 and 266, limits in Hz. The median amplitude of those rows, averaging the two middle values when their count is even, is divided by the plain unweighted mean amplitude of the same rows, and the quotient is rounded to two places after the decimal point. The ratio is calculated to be 0.99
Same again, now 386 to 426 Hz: 1.00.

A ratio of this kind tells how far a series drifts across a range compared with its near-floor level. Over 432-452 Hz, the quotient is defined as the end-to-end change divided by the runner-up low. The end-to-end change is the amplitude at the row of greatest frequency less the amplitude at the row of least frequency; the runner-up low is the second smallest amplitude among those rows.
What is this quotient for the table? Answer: 0.16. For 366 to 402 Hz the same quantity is 0.03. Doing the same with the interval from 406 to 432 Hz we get -0.03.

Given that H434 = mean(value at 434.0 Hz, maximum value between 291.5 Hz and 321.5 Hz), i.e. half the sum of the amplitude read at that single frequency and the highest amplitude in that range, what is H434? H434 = 256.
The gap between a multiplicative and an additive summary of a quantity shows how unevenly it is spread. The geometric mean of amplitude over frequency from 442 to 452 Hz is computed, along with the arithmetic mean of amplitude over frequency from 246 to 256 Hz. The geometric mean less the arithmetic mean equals -25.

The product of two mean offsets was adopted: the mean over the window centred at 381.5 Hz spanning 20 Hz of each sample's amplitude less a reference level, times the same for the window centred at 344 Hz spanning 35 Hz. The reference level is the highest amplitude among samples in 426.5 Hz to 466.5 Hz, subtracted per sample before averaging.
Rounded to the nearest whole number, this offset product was 1861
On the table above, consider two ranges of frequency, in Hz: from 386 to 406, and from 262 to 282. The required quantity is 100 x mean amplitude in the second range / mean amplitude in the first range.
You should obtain 113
